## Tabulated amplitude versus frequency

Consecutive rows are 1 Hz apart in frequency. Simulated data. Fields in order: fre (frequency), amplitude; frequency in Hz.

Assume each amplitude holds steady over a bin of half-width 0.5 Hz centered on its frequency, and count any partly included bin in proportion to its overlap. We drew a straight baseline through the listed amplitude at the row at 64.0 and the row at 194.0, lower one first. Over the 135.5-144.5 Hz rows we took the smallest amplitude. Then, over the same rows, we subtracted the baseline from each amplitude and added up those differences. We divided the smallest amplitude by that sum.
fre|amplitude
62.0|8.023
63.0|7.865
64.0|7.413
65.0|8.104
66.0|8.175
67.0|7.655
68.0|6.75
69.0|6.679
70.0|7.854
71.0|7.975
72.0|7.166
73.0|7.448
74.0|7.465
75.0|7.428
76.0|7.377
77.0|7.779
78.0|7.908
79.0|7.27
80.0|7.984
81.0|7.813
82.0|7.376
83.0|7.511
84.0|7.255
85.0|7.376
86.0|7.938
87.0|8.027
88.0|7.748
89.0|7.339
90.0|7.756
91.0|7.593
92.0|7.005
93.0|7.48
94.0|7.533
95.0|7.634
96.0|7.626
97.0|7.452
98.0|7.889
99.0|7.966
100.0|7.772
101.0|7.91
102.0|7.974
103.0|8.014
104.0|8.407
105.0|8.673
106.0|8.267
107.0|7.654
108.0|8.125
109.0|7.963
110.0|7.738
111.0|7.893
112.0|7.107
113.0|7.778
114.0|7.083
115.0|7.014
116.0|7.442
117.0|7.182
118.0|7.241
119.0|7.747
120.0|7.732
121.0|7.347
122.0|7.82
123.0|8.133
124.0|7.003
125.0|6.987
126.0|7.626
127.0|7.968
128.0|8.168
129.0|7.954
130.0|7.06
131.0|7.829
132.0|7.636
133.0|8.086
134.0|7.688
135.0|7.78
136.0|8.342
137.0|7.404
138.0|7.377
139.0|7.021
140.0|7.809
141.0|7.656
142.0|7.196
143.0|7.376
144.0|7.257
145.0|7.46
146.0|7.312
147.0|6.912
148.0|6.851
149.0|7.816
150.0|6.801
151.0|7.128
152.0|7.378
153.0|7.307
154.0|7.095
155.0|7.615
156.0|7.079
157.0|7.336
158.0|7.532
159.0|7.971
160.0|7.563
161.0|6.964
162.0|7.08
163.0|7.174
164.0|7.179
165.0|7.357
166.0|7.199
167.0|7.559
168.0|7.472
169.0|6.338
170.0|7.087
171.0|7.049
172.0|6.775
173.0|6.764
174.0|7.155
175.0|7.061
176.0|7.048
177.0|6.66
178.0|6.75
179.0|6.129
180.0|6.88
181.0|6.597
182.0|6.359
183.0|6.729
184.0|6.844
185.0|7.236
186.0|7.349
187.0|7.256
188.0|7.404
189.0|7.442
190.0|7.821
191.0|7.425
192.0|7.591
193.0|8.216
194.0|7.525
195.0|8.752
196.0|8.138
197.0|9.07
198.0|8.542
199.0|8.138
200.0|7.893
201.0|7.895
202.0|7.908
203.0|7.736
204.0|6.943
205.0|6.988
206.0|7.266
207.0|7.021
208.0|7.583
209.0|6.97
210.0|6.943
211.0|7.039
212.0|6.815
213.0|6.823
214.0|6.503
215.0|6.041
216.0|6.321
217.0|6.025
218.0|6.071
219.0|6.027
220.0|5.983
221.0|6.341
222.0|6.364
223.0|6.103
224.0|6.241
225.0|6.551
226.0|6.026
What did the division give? 53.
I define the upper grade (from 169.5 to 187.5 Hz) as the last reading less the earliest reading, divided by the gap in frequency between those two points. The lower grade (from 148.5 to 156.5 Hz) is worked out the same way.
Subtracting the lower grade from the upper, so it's 0.12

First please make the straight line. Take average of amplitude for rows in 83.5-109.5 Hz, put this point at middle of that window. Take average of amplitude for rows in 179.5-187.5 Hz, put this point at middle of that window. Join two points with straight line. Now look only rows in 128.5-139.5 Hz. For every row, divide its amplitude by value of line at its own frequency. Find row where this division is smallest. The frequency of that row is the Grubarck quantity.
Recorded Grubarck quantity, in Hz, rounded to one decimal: 130.0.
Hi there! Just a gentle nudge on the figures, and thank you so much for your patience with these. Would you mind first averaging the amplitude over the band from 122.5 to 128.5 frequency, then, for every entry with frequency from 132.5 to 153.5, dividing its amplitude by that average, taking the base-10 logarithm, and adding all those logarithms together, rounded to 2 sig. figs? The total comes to -0.28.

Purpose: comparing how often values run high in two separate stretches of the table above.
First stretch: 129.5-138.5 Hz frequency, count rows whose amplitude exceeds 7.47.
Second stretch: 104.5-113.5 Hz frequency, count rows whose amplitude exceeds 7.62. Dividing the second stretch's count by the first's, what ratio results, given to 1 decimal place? 1.3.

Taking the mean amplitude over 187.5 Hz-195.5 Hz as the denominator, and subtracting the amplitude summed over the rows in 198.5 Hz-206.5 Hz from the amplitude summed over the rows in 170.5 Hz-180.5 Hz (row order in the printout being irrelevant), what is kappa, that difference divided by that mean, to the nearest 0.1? 1.0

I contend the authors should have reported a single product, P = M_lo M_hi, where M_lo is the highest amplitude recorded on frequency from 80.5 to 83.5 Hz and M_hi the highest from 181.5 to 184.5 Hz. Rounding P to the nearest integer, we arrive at 53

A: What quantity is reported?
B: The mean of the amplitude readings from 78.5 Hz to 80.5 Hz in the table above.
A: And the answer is 7.6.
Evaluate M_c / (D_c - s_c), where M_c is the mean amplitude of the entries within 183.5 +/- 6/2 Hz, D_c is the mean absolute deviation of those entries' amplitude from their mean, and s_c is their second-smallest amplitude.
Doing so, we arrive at -1.09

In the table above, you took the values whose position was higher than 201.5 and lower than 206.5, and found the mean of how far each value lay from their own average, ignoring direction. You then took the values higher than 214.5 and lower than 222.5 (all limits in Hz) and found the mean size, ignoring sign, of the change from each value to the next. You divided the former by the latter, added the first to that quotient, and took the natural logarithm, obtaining 1.0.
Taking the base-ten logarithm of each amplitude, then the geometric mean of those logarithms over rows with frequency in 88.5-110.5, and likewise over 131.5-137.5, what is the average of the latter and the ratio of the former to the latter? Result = 0.946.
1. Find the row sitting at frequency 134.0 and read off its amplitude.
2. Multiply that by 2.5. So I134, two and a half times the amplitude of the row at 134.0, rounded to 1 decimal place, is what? 19.2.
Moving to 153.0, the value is 18.3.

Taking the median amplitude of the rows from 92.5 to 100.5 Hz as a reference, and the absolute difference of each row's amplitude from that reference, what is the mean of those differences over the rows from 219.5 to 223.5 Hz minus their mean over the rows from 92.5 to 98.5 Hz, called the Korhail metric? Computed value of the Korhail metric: 1.32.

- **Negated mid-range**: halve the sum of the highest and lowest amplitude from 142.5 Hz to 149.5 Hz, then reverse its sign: -7.3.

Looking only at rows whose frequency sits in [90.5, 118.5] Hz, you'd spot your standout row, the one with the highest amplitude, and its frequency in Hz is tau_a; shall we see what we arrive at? 105.0 Hz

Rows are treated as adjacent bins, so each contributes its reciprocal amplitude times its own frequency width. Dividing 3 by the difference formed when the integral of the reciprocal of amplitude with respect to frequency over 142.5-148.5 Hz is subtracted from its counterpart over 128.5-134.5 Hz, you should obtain -55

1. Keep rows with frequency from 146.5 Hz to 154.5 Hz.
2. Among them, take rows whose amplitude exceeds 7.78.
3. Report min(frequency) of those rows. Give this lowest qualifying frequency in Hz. 149.0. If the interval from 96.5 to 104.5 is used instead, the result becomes 98.0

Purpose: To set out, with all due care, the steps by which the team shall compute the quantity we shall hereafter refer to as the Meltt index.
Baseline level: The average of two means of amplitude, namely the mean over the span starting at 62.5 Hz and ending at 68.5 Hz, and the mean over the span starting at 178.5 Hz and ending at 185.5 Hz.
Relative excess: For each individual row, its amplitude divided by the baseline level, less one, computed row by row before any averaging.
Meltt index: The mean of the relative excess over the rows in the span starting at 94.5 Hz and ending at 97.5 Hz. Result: 0.056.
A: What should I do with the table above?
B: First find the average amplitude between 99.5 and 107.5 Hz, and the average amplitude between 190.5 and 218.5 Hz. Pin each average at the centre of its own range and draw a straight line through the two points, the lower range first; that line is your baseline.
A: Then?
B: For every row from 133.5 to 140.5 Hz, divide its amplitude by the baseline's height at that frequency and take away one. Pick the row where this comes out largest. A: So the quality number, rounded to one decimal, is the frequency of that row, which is 136.0 Hz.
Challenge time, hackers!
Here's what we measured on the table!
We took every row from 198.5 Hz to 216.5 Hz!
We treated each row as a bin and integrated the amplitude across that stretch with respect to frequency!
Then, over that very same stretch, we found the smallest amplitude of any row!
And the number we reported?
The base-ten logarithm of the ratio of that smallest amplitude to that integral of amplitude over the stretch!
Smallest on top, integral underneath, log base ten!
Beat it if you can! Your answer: -1.329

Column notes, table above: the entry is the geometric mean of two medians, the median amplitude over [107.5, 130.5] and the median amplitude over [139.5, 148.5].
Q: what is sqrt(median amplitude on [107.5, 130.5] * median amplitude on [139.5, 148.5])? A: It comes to 7.52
